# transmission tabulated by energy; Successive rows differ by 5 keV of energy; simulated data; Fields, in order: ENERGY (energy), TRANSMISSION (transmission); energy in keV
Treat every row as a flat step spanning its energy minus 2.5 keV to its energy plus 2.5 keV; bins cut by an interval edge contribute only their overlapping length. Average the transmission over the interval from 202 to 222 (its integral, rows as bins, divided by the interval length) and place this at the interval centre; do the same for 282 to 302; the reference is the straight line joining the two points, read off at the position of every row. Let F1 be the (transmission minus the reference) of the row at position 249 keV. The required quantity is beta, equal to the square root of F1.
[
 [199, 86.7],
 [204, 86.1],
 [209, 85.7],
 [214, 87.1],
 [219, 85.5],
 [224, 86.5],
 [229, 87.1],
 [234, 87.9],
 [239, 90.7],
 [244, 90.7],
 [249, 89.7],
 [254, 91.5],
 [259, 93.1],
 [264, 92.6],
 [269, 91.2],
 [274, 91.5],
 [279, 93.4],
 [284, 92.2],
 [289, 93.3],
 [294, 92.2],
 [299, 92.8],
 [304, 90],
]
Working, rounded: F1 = 0.6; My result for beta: 0.78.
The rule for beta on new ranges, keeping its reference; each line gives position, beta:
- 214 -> 0.91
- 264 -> 1.51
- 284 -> 0.53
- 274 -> 0.62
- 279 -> 1.37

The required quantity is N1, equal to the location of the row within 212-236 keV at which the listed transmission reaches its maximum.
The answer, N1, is 234 keV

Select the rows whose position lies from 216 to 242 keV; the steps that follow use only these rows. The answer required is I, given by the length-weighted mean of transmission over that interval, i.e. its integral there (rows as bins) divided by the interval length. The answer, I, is 88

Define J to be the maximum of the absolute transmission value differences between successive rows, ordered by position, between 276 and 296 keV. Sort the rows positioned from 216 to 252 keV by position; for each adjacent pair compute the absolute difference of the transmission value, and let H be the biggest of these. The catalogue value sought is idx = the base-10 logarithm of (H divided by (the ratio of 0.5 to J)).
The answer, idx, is 0.83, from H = 2.8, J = 1.2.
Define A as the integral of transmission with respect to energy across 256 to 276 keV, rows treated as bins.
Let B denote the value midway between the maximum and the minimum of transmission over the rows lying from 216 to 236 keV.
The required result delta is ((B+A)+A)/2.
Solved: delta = 1885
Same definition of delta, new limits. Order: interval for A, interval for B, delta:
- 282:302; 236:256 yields 1897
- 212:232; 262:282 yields 1778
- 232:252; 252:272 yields 1843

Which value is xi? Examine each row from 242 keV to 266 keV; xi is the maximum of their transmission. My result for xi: 93.1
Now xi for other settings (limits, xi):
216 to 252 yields 90.7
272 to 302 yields 93.4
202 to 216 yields 87.1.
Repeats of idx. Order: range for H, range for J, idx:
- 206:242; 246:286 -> 1.03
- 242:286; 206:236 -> 0.78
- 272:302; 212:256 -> 1.03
